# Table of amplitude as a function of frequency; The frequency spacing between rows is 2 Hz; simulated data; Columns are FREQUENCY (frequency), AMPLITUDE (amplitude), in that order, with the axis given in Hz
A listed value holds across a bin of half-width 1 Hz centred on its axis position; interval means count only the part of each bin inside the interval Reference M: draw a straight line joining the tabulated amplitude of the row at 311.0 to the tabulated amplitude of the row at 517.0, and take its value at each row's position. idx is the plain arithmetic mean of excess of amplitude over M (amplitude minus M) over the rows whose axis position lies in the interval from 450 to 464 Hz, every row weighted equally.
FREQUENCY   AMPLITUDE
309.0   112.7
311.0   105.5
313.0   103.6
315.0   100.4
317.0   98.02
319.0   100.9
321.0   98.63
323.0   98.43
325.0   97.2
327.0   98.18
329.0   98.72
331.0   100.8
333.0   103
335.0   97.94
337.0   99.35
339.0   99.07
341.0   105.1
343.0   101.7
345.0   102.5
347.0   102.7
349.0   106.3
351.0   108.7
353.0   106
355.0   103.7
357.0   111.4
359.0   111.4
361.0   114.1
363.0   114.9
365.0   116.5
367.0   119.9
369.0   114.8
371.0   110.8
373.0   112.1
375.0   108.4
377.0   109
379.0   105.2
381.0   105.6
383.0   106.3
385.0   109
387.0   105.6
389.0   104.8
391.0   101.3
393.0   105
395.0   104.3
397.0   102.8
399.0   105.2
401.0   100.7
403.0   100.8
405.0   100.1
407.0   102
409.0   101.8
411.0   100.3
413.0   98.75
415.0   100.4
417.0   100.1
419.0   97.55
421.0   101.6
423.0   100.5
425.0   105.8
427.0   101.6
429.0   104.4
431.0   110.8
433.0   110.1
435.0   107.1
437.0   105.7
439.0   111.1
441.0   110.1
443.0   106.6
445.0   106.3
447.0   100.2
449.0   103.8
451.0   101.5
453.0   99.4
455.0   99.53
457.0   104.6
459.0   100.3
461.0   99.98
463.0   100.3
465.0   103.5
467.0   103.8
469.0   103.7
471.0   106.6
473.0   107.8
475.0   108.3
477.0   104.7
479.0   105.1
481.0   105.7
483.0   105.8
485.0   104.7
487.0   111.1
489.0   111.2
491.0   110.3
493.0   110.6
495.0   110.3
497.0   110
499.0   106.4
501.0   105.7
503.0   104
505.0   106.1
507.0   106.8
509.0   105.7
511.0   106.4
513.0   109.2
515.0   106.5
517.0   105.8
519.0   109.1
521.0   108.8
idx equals -4.9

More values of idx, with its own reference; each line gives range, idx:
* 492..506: 1.8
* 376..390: 0.9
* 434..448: 1.0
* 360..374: 9.1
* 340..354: -0.8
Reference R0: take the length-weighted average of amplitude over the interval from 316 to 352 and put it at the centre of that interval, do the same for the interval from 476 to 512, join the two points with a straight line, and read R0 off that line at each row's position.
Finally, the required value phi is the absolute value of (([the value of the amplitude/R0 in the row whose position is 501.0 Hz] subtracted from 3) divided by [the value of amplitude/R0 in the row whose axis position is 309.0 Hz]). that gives 1.79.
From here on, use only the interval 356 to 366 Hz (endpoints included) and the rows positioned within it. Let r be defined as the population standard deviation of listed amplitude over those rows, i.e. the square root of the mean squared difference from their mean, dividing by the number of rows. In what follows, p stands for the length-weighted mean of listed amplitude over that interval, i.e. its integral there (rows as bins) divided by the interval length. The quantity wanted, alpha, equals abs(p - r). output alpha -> 112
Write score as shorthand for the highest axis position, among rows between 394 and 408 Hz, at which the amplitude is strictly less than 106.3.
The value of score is 407.0 Hz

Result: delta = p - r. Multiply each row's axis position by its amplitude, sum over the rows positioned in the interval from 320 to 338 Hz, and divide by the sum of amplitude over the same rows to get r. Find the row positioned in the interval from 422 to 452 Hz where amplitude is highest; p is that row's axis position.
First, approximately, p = 439.0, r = 329.0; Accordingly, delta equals 110.0 Hz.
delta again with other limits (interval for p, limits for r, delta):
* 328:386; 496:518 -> -140.0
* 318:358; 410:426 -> -61.1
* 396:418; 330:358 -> 54.8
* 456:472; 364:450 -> 64.4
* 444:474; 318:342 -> 142.9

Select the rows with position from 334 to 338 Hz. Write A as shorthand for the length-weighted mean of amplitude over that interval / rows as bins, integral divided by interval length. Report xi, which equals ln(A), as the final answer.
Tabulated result 4.59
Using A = 99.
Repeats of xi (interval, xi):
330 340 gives 4.61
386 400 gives 4.65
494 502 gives 4.68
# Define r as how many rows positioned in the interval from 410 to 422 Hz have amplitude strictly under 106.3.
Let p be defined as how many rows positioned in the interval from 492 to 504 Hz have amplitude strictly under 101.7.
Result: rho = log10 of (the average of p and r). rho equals 0.48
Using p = 0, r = 6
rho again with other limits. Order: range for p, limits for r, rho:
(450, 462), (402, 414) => 0.74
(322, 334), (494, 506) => 0.60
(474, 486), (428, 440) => 0.00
